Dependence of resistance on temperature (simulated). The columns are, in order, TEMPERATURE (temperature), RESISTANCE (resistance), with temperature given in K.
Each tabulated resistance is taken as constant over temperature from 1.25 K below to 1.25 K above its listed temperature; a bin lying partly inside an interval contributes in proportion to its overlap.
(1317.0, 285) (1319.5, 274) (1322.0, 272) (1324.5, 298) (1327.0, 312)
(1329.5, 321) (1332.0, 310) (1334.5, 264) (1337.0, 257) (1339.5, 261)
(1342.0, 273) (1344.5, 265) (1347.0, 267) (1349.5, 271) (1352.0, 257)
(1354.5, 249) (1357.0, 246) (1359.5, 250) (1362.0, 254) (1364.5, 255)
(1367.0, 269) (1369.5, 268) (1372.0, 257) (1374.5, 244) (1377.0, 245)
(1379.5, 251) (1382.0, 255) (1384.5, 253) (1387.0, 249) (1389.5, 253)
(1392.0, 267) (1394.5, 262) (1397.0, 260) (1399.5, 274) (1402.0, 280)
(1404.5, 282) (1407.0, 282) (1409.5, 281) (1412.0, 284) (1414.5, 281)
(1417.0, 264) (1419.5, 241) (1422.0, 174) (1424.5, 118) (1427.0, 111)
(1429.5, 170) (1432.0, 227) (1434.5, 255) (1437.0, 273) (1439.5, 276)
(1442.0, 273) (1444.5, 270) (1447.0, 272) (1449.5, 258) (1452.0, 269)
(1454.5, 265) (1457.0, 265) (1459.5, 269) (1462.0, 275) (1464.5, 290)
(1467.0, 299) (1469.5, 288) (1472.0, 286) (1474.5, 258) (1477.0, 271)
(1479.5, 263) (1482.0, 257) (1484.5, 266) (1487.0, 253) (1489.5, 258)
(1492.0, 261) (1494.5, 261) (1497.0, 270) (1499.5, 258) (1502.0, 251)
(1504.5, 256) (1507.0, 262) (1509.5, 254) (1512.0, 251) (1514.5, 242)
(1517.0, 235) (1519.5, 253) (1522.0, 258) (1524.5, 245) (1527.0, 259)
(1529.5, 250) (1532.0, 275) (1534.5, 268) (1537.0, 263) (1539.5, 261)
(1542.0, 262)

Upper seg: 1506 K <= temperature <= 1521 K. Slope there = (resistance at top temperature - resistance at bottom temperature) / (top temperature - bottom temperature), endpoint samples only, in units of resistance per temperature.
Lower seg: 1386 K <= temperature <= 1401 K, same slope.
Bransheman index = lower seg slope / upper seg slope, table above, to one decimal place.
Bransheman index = -2.8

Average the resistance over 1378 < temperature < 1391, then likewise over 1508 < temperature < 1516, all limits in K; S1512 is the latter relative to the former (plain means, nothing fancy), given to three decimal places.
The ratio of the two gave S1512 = 0.987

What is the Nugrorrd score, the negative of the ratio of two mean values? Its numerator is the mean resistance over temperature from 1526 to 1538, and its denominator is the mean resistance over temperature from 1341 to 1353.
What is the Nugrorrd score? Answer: -0.99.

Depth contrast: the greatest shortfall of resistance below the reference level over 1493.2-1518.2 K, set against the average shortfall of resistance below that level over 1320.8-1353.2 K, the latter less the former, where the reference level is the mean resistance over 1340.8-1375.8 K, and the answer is -44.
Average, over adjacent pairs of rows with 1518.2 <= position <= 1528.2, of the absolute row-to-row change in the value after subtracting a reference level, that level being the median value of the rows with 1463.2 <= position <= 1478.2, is 10.7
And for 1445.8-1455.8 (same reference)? 9.7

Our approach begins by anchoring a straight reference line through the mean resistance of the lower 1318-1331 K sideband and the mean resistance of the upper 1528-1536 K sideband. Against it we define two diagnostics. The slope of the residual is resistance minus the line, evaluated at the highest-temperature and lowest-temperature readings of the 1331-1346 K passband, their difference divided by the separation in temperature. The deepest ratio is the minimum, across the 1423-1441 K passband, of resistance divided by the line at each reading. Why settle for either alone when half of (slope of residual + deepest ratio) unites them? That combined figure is -1.5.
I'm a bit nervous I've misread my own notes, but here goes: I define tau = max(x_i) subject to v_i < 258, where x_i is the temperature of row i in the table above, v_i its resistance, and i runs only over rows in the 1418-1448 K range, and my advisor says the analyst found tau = 1434.5 K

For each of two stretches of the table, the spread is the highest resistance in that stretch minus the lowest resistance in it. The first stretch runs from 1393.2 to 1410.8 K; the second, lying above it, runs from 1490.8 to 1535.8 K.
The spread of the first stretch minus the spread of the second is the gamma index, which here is -18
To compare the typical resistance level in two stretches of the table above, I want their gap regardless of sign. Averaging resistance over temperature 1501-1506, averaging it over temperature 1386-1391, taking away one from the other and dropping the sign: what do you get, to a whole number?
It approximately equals 2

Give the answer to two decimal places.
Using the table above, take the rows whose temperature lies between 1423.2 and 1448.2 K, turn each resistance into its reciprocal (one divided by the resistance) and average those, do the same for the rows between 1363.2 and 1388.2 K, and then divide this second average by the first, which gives 0.79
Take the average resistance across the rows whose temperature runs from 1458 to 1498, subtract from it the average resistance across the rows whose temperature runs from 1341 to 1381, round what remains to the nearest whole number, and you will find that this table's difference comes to 13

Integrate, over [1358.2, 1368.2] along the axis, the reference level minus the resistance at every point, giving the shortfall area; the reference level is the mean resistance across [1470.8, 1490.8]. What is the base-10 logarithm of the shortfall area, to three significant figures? 1.85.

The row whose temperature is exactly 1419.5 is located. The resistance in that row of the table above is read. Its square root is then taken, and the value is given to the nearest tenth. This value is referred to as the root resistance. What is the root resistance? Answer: 15.5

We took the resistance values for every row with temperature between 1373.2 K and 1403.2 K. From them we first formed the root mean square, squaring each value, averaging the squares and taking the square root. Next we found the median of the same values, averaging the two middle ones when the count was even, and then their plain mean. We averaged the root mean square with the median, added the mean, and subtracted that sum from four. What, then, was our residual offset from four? -510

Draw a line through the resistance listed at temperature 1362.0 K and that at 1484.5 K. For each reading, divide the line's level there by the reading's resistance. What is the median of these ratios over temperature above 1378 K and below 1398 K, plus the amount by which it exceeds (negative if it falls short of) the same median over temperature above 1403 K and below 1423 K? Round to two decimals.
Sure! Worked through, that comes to 1.10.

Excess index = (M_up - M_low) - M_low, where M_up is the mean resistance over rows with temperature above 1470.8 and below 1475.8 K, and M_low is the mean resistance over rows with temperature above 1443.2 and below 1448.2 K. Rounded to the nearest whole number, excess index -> -270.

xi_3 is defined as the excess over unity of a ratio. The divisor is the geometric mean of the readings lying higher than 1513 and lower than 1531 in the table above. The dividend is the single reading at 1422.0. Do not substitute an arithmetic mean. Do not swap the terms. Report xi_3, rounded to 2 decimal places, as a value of -0.30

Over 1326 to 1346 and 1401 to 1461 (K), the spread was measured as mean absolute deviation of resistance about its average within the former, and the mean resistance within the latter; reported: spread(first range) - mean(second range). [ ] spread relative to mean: -224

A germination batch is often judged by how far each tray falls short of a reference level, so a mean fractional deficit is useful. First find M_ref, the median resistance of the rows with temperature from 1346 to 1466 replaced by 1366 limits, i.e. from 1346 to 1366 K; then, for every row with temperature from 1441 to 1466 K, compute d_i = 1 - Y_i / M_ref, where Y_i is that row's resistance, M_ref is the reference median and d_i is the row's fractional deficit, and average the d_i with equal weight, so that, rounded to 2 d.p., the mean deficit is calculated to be -0.06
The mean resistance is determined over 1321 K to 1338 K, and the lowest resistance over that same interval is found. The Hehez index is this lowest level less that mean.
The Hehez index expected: -34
